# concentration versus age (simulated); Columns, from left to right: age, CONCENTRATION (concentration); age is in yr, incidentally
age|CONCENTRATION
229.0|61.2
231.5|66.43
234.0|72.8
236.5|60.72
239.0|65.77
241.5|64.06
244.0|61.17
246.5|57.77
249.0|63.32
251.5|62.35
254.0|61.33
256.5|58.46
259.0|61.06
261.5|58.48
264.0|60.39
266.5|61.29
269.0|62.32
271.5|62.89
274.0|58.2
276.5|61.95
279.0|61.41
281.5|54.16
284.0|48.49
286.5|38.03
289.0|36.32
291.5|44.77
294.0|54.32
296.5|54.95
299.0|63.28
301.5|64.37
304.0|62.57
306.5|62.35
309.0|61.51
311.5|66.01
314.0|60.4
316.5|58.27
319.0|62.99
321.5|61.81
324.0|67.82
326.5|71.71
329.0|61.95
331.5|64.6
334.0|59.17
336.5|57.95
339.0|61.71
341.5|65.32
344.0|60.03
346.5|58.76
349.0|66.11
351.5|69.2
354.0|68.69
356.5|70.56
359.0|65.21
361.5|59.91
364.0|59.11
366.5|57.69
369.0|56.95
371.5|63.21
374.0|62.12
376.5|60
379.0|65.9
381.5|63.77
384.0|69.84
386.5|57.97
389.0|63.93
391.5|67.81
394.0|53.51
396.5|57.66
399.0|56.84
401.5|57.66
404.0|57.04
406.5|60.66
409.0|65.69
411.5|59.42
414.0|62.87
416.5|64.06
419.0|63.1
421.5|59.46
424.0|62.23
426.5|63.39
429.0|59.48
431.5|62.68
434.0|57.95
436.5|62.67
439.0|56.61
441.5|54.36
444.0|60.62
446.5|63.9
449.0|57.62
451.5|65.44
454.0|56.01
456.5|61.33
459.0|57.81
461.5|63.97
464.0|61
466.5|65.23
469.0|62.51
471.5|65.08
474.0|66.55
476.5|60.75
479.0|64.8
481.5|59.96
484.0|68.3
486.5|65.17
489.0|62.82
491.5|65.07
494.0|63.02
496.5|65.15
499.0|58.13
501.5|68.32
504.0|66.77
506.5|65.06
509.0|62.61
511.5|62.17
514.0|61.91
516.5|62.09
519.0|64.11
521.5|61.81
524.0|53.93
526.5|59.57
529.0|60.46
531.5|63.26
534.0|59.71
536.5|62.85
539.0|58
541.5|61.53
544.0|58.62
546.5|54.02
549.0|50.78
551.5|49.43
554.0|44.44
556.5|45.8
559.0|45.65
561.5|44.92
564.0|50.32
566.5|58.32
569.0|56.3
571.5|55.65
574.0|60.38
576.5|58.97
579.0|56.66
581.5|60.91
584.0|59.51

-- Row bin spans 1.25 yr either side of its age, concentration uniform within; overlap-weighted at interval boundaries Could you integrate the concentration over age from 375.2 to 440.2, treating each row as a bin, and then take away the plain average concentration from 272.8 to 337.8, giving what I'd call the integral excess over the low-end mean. 3922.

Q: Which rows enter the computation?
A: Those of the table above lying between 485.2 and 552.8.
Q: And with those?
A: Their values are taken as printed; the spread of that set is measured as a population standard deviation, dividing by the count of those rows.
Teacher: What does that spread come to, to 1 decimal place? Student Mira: 4.5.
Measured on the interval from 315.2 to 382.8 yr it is 4.1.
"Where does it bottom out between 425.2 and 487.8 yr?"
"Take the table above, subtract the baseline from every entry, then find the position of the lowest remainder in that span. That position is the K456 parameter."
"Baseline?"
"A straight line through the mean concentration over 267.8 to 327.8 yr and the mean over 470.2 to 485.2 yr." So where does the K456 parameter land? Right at 441.5 yr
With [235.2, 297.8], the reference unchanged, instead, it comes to 289.0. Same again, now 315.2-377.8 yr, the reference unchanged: 369.0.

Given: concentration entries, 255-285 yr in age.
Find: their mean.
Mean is 59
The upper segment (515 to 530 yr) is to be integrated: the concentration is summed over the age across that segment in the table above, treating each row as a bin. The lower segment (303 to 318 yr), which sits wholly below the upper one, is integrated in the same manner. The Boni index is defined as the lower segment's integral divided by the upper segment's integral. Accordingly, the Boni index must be 1.0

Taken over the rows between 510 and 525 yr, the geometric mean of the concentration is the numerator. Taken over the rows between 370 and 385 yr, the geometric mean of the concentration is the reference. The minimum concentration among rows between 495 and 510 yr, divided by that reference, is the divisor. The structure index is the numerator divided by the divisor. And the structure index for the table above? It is 67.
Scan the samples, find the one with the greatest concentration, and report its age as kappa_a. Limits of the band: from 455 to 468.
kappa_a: 466.5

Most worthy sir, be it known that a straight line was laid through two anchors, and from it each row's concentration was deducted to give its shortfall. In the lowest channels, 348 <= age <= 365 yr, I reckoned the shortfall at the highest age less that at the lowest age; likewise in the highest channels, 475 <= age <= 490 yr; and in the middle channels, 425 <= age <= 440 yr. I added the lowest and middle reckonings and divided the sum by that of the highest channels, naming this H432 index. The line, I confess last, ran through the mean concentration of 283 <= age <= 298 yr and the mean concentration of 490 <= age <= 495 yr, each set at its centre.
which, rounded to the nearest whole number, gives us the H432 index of -17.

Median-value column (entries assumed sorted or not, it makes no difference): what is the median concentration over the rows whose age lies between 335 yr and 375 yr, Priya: 61.9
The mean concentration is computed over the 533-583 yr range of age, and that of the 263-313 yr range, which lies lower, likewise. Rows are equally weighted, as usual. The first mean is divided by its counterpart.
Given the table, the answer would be 0.96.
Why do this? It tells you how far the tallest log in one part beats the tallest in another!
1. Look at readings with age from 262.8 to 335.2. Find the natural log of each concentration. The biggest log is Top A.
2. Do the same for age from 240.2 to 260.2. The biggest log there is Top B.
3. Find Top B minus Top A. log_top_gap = -0.11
